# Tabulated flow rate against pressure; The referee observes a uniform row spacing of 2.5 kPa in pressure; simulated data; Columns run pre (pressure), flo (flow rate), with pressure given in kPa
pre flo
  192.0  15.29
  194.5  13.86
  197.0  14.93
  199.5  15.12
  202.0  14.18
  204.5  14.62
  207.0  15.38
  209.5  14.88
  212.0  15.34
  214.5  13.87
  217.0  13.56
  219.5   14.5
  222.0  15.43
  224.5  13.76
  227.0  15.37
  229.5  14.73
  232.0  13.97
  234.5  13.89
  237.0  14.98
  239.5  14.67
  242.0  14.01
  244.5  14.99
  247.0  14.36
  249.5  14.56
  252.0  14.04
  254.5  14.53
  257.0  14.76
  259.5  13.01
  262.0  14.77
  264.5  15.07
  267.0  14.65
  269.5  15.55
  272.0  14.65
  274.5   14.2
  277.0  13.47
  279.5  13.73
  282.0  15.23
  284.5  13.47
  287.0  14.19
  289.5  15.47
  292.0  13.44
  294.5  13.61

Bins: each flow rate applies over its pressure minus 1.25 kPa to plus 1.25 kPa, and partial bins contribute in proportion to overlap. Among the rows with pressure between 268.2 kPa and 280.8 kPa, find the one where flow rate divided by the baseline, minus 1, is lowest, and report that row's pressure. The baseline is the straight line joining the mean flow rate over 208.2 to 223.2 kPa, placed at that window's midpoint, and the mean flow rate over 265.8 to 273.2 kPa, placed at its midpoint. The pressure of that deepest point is 277.0 kPa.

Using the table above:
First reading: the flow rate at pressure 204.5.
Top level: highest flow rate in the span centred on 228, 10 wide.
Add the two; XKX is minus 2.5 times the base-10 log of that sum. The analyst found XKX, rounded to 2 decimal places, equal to -3.69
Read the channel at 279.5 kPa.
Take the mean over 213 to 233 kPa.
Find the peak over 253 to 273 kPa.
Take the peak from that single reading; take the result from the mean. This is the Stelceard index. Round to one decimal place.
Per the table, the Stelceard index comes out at 16.2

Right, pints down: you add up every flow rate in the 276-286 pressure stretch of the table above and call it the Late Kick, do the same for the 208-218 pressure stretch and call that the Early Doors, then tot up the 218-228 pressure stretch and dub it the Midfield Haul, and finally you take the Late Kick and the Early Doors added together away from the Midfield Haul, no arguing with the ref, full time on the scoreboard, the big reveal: -54.5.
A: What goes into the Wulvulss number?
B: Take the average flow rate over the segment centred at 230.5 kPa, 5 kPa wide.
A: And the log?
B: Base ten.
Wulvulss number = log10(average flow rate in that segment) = 1.16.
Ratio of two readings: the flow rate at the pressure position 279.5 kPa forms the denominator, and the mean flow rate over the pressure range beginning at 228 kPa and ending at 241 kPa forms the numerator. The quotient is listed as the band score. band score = 1.05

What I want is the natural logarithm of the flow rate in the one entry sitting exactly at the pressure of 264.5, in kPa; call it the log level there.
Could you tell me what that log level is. 2.71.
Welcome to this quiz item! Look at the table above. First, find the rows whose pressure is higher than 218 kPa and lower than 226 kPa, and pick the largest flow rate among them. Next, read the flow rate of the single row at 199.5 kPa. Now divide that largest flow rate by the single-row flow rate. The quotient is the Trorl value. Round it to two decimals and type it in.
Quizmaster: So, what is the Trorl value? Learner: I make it 1.02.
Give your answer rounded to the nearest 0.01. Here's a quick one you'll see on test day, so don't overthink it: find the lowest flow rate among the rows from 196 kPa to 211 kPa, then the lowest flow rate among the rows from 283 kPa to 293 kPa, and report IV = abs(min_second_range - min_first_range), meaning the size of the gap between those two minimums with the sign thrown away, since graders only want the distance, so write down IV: 0.74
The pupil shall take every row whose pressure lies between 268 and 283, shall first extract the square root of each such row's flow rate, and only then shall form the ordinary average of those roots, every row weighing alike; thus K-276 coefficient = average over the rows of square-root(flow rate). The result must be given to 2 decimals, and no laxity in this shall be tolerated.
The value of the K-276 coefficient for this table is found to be 3.80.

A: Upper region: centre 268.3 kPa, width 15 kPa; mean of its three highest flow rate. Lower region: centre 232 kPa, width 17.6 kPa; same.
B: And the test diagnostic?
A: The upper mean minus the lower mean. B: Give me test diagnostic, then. 0.1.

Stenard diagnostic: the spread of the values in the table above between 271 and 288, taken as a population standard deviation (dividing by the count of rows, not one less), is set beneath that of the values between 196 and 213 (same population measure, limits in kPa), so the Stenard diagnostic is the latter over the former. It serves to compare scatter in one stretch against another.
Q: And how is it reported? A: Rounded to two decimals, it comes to 0.65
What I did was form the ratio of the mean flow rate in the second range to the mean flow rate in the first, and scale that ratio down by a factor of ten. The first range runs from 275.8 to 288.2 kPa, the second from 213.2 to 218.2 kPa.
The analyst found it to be 0.098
